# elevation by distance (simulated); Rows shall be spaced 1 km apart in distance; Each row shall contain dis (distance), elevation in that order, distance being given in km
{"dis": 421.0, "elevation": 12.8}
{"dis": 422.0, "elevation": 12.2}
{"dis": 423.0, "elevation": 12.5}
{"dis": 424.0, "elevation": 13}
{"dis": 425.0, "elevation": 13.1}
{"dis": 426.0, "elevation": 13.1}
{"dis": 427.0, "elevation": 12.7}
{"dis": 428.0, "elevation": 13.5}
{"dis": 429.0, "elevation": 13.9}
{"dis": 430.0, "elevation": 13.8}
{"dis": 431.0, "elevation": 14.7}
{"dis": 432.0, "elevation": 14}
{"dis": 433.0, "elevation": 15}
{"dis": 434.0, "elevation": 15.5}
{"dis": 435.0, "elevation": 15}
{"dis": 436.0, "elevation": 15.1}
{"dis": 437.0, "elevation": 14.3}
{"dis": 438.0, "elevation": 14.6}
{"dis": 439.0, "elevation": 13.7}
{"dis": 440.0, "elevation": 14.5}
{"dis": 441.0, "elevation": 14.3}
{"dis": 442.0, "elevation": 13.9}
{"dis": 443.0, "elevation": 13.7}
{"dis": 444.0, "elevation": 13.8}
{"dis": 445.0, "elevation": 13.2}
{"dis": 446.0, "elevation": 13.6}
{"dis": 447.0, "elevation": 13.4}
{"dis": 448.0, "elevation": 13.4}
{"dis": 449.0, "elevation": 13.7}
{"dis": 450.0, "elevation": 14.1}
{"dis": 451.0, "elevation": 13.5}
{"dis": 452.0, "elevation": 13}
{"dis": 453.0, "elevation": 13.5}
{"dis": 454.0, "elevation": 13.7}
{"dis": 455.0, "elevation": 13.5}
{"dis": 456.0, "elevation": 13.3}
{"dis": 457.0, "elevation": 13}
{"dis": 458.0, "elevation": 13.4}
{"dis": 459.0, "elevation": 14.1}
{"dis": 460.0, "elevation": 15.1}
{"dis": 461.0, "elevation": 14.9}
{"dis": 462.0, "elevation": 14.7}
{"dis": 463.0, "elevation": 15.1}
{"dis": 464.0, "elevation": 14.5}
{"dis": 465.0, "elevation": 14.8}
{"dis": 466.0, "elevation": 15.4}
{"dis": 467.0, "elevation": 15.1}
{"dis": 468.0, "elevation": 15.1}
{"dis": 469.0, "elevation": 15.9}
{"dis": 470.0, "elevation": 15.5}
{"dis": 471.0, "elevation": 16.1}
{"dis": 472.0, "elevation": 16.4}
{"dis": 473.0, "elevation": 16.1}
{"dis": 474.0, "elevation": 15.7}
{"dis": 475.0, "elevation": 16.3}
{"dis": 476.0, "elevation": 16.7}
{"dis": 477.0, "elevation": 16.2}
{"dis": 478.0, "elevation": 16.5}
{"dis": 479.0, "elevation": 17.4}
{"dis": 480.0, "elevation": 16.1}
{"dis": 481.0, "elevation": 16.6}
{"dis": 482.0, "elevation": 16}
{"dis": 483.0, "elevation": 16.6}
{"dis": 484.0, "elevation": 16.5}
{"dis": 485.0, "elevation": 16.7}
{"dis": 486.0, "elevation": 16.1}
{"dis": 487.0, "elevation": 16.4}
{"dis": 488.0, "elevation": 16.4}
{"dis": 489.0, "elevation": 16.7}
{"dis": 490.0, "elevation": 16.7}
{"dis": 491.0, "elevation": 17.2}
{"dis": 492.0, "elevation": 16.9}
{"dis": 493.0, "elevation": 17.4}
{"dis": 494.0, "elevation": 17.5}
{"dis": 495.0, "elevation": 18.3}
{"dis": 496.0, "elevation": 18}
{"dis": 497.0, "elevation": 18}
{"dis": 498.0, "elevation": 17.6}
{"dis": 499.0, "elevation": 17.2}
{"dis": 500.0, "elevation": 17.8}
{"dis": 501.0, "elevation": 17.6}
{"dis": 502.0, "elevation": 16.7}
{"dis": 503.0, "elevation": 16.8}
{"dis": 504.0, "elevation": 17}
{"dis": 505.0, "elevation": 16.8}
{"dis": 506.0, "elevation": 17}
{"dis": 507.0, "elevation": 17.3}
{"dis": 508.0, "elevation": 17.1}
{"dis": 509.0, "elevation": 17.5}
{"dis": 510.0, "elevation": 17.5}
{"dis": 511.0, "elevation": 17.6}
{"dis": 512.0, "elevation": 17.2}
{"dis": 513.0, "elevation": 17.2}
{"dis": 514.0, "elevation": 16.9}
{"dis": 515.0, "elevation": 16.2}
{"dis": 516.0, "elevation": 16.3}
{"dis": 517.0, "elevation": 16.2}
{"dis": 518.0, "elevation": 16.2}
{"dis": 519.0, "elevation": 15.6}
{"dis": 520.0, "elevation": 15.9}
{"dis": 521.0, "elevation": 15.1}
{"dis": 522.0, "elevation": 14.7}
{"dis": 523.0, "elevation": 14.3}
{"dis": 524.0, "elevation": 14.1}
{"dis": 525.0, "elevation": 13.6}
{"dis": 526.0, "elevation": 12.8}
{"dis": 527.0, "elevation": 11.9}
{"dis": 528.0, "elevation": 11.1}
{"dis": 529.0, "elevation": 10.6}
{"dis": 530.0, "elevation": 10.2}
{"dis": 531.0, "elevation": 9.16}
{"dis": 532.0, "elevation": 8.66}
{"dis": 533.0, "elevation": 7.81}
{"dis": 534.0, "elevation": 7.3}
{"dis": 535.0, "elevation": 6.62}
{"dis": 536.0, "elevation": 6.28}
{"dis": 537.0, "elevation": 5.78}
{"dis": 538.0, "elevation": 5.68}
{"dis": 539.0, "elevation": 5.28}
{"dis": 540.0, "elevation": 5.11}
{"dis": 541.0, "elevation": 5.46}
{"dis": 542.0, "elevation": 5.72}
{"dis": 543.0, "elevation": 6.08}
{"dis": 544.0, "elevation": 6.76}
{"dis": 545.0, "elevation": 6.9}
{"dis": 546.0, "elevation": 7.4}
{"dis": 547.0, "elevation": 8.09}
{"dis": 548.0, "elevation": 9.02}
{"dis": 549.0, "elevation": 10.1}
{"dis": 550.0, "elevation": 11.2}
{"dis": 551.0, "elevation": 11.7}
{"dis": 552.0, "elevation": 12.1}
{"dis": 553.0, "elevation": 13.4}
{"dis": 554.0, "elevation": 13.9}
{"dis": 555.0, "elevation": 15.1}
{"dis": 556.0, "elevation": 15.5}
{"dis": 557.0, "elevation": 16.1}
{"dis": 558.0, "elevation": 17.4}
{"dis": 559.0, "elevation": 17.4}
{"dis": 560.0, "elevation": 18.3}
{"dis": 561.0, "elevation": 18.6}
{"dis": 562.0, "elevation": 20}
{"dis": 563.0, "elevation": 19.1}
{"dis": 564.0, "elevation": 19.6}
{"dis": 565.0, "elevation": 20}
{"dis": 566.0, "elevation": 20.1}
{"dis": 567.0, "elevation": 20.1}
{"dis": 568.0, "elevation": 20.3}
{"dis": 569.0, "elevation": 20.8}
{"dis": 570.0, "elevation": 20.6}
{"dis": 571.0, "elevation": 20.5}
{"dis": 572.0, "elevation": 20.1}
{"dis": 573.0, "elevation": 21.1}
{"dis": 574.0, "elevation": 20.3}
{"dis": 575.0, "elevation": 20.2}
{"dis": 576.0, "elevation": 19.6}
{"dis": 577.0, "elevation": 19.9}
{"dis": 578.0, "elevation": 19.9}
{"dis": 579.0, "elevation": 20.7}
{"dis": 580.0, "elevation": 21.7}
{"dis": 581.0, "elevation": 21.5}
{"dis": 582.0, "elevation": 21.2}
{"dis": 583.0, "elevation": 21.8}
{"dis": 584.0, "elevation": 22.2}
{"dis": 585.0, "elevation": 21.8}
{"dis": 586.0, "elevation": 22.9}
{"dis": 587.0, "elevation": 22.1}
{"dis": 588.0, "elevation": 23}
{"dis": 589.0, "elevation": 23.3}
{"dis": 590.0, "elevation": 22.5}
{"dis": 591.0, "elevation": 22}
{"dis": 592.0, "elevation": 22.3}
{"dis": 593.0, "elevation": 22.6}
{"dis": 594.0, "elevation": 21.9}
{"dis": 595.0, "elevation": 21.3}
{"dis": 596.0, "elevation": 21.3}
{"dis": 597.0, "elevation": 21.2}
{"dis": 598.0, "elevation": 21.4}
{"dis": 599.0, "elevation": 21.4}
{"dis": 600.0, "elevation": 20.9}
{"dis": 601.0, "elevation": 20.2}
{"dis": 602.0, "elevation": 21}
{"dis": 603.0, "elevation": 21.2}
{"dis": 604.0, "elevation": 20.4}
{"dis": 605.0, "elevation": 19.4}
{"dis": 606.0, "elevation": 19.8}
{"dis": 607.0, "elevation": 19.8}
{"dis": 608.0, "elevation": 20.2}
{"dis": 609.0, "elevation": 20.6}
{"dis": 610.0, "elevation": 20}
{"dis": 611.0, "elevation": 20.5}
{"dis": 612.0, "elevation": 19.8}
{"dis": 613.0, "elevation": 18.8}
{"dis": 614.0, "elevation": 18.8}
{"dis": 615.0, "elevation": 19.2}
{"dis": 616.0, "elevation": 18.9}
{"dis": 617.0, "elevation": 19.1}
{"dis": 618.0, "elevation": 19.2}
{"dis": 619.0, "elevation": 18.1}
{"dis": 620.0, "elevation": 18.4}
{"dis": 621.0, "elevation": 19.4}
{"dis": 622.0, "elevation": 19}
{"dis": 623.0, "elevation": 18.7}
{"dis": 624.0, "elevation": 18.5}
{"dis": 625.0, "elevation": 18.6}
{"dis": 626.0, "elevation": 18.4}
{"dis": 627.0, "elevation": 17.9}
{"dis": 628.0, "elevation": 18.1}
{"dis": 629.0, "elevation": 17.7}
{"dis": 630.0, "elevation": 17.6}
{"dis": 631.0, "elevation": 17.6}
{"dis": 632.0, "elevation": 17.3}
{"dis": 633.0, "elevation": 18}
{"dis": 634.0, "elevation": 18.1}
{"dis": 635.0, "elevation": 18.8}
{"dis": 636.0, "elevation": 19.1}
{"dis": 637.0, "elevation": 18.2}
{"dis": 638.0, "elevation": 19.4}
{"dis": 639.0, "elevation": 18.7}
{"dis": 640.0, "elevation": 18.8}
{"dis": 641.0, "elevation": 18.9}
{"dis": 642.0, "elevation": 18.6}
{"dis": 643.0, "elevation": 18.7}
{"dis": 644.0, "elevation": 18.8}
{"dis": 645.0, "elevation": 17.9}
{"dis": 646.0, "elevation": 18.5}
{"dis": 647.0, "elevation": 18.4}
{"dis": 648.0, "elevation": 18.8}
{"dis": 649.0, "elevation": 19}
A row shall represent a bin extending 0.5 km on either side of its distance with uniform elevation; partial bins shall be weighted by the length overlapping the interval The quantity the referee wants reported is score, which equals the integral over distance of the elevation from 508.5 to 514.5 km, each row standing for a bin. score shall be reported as 104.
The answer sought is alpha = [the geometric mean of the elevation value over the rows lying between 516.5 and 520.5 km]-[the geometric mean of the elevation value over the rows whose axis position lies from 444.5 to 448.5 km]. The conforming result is 3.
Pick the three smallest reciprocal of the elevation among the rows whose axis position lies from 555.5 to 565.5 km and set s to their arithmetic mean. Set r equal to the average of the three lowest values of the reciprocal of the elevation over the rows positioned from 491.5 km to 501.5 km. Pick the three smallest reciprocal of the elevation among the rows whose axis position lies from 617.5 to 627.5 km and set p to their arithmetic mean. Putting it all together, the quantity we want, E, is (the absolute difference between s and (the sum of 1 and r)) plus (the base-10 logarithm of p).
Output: -0.278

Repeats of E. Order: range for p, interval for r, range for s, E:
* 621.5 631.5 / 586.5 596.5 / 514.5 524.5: -0.291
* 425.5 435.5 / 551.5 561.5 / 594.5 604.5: -0.172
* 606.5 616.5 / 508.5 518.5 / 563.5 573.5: -0.301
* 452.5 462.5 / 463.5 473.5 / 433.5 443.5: -0.177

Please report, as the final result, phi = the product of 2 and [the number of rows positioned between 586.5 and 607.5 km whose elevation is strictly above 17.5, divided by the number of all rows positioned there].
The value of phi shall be 2.00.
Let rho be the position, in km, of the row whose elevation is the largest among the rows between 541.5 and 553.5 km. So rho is 553.0 km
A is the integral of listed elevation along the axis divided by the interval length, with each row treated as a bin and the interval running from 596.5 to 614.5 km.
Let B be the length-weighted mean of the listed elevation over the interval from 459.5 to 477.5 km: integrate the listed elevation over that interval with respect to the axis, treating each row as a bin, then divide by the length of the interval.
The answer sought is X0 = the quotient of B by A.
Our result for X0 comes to 0.8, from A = 20.3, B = 15.5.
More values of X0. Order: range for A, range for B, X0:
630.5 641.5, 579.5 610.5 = 1.2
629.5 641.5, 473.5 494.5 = 0.9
